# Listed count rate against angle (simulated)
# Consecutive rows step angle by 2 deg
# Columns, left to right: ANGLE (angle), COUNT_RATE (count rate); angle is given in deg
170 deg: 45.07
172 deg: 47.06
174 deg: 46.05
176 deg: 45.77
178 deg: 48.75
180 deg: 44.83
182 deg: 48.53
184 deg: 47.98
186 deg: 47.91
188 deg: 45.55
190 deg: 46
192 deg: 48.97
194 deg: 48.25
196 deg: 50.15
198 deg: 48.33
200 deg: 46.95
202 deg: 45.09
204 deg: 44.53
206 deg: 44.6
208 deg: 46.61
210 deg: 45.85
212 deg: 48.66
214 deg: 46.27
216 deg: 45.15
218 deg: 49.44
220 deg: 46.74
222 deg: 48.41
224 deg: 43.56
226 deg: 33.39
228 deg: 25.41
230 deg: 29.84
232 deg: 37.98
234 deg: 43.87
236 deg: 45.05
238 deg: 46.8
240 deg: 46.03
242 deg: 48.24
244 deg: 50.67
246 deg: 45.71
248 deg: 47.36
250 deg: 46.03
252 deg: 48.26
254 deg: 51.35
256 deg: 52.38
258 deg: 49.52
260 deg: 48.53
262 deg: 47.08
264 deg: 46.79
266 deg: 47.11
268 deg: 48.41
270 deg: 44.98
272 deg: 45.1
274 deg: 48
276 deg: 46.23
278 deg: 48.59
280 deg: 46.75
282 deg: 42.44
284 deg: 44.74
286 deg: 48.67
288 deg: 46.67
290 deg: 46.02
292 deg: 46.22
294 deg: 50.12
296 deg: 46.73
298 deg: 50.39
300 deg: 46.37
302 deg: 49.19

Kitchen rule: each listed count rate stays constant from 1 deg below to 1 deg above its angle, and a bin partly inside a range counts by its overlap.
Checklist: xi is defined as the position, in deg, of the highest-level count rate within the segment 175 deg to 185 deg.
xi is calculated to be 178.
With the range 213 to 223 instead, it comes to 218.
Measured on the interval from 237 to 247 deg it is 244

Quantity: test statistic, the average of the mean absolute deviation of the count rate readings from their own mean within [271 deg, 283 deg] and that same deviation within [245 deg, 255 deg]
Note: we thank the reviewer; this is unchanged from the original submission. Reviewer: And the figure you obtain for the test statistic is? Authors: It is 1.63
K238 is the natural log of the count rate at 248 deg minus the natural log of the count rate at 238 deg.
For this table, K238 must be 0.012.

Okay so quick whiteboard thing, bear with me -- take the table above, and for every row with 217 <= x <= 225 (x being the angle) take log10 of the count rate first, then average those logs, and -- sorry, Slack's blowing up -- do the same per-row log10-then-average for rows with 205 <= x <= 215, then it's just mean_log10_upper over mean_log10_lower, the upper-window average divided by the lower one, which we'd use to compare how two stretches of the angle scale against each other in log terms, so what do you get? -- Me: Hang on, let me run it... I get 1.00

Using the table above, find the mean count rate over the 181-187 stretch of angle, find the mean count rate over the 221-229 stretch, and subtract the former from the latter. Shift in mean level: -10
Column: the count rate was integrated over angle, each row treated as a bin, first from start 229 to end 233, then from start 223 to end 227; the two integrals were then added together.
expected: 290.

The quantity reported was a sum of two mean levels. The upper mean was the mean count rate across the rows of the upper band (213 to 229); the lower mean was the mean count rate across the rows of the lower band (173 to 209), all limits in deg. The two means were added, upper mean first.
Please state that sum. 89.2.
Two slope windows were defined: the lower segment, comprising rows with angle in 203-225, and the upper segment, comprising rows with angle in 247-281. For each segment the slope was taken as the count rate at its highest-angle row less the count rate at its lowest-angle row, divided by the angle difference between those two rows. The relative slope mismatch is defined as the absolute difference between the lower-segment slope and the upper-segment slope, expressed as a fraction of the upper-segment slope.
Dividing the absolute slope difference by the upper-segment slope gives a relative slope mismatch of -1.5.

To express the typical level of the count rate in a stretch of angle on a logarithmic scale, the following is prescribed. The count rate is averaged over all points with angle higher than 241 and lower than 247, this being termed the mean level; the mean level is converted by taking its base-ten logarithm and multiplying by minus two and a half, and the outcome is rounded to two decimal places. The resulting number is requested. -4.21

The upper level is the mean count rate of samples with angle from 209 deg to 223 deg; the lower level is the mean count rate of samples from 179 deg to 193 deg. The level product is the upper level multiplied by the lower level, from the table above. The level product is 2224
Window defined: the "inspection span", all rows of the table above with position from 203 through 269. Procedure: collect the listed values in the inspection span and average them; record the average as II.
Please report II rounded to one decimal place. 45.3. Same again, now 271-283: 46.2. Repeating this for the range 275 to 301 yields 46.9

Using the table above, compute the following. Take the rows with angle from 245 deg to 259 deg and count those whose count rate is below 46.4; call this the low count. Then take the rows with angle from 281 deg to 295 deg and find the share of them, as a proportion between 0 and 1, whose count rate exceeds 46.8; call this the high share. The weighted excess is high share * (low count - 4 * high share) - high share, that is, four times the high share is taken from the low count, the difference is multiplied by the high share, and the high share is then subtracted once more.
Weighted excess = 0.0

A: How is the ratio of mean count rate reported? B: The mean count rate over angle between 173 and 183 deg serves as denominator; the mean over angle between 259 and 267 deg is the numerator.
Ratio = 1.01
